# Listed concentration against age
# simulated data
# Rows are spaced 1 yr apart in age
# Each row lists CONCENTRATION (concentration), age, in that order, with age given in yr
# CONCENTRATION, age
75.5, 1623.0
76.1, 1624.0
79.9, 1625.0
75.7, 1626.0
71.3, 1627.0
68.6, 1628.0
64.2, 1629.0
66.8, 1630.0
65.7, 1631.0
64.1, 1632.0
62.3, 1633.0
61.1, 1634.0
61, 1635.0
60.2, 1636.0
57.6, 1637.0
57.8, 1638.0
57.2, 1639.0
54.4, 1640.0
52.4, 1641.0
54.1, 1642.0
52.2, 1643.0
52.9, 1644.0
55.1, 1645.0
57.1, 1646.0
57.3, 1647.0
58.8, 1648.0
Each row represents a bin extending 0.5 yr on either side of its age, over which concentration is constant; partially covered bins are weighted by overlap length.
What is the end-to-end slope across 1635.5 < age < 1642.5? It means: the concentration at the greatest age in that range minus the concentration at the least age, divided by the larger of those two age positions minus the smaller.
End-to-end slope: -1.0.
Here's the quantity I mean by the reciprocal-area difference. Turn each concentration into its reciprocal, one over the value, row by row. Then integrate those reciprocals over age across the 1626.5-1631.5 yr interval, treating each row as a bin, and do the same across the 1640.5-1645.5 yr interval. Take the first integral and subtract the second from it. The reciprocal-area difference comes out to -0.0194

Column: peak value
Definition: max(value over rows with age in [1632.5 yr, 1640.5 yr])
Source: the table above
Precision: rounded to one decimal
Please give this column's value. 62.3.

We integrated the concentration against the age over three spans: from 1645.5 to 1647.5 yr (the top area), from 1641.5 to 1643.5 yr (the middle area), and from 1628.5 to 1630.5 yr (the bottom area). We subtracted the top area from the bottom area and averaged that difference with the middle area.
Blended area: 61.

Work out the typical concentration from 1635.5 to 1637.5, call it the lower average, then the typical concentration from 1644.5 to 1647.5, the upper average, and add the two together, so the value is 115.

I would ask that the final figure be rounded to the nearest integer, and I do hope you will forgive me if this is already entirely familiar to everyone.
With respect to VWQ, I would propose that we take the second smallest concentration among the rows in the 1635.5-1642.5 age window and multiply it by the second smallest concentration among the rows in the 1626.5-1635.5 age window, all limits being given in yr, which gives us 3306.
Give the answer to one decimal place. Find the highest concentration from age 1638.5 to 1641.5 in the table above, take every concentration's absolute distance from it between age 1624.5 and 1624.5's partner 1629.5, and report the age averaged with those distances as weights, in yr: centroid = 1626.5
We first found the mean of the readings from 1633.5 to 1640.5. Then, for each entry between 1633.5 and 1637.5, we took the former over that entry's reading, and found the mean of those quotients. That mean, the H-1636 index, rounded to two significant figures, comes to 0.98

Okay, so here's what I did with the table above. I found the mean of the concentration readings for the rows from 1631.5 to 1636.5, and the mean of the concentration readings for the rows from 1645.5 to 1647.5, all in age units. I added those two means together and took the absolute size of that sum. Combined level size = 119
